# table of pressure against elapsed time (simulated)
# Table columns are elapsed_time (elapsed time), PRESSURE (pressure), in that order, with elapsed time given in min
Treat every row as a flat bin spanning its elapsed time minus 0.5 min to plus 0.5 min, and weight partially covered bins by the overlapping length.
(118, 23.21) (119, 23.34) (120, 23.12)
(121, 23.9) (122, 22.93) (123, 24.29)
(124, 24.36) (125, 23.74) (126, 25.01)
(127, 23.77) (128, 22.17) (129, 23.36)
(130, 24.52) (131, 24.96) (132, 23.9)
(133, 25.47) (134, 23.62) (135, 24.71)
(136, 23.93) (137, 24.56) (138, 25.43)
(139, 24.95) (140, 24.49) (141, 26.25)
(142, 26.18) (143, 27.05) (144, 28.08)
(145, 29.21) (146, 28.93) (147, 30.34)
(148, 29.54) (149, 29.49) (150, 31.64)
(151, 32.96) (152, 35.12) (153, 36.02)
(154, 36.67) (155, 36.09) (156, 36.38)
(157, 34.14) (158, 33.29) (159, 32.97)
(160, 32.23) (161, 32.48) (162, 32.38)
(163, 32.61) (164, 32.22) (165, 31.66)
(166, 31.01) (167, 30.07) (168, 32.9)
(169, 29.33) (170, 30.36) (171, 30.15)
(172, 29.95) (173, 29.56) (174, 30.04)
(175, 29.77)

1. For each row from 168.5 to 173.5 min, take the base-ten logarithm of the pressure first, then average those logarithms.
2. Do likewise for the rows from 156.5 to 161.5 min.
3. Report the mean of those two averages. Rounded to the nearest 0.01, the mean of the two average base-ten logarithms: 1.50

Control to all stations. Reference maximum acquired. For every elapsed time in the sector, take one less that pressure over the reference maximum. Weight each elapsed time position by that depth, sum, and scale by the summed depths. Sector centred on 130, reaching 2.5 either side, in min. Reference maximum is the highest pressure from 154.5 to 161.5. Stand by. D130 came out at 129.9 min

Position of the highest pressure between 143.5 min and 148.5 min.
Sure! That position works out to 147 min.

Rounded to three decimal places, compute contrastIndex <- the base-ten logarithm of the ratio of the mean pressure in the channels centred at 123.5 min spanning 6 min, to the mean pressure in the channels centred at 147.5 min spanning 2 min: -0.095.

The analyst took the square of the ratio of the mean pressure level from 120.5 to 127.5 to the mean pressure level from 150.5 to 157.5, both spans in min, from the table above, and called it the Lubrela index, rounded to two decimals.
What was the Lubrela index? 0.46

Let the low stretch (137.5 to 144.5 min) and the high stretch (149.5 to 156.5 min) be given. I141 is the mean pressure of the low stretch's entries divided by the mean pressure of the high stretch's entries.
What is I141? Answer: 0.74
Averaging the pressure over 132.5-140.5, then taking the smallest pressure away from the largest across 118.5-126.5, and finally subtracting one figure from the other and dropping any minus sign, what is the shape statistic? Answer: 23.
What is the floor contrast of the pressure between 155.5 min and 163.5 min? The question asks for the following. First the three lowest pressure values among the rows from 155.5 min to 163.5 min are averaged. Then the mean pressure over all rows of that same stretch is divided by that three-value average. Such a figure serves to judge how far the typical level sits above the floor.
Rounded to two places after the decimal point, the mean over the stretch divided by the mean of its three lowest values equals 1.03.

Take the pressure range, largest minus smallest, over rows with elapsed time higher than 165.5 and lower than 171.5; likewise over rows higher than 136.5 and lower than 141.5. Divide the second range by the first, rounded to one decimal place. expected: 0.5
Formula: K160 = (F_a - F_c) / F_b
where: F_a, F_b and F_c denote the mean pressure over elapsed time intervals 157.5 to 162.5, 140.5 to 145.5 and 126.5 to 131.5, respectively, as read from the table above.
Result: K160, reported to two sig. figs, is 0.33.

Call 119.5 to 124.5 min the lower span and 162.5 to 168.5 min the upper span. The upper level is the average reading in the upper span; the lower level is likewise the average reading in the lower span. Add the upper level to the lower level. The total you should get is 55.5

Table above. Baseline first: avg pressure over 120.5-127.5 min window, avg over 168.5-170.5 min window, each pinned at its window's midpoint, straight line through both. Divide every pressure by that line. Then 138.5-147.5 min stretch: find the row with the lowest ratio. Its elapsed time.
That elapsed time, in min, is 140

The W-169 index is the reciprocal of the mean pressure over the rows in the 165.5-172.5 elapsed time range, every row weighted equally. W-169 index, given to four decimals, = 0.0327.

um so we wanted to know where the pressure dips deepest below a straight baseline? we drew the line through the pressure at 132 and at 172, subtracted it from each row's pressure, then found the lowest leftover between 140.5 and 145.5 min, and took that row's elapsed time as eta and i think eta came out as 142 min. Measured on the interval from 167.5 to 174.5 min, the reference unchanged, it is 173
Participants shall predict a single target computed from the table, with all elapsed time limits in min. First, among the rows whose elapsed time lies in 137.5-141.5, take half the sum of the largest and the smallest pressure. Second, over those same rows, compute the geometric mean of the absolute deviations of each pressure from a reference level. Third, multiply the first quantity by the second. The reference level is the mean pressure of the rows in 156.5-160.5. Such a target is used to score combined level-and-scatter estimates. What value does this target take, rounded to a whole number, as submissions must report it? 199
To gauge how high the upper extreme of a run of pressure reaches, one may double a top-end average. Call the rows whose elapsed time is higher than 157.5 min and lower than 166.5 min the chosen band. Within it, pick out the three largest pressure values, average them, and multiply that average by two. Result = 66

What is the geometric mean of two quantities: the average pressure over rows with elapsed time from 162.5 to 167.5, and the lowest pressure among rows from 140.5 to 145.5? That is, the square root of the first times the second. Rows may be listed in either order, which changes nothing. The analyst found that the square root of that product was 28.7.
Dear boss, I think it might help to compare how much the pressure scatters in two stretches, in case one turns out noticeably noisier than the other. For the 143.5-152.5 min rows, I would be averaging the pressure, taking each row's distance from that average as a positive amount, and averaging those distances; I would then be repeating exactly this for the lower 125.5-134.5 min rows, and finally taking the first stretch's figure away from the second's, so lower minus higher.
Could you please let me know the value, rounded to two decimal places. -0.96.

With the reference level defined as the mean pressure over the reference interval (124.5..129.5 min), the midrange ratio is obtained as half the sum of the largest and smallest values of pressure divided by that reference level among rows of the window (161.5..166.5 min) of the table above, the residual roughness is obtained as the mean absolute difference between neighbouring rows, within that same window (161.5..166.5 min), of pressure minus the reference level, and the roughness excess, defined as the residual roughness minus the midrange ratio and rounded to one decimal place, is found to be -0.9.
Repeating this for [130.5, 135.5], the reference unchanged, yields 0.4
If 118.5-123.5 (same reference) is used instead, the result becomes -0.2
